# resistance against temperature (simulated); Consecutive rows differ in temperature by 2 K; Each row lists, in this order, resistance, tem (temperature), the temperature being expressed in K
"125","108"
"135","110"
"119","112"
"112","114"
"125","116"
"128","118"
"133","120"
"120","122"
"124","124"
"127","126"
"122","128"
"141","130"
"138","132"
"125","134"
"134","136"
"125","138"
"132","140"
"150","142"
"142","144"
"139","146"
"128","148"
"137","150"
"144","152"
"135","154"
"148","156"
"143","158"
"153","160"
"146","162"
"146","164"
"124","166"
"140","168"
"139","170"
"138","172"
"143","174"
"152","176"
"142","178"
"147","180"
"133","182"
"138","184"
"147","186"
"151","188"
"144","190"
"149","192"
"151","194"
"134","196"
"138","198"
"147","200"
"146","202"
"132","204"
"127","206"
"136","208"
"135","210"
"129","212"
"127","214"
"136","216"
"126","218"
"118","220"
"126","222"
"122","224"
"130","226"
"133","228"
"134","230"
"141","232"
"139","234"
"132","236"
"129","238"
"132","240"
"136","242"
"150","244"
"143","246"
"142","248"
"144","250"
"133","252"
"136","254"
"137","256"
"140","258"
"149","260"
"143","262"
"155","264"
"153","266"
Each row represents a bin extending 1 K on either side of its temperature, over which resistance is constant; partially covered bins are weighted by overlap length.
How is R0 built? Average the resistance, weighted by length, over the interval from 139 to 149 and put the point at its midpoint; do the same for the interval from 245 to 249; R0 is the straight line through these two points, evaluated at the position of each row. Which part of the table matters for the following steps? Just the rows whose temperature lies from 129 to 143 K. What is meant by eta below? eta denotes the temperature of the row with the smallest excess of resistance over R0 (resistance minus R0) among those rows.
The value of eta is 138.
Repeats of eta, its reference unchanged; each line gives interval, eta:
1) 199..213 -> 206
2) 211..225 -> 220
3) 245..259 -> 252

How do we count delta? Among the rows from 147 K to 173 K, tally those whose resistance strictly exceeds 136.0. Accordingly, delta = 10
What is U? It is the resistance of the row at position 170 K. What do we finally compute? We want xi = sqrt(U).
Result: 11.79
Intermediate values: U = 139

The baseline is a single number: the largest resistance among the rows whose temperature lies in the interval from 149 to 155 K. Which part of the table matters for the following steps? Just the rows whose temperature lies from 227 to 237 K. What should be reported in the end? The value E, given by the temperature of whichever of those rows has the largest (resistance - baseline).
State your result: 232 K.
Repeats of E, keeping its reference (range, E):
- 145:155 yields 152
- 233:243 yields 234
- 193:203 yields 194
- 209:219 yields 216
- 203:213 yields 208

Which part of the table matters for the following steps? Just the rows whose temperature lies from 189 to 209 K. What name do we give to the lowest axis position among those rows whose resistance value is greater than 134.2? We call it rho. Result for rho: 190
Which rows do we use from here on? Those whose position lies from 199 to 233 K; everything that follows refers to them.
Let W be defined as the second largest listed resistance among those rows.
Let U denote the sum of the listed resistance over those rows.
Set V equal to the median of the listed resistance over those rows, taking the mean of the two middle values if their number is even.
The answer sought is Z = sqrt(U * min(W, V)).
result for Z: 544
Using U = 2245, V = 132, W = 146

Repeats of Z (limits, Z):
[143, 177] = 583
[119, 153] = 548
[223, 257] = 561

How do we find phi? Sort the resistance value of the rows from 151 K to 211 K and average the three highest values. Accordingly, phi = 152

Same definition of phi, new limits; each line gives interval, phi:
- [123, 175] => 150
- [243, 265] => 151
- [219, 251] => 146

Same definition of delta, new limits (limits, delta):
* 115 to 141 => 2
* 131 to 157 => 7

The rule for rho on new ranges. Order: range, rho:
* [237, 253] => 242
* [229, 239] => 232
